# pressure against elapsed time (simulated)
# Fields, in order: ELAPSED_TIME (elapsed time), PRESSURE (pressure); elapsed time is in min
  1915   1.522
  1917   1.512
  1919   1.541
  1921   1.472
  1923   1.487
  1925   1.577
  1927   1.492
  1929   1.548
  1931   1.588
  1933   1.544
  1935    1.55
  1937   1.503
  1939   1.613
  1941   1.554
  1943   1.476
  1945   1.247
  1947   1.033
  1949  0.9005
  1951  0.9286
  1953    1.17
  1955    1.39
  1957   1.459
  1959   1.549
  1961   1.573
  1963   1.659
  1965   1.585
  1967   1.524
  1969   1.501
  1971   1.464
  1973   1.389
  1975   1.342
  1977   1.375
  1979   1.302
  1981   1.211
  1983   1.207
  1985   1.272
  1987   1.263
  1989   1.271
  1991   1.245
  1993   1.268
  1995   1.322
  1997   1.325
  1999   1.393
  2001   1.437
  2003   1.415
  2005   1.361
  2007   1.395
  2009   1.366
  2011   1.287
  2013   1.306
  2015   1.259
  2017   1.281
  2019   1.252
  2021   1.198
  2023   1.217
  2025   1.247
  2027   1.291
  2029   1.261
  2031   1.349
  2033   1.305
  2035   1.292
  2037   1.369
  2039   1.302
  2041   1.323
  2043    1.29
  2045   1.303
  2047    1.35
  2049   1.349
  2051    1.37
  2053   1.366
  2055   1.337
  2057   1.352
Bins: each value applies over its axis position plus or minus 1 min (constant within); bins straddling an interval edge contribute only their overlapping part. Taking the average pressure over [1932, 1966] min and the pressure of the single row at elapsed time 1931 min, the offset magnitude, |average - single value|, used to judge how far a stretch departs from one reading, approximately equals 0.19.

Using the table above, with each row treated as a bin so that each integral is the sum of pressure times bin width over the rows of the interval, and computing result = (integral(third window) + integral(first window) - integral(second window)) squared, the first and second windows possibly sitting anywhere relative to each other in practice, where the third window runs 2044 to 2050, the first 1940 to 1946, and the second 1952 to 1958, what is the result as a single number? 73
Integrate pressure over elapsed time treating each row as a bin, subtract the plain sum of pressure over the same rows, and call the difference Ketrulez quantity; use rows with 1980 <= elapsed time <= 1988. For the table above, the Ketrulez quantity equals 5.0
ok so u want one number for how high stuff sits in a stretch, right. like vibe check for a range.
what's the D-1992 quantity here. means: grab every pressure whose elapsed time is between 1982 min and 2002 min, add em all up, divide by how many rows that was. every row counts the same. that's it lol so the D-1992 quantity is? 1.30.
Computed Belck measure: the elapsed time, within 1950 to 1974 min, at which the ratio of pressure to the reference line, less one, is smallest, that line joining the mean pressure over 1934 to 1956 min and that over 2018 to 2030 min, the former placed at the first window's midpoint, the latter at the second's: 1951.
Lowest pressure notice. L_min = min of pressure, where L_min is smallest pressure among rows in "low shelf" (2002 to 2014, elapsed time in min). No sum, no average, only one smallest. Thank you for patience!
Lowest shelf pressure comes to 1.287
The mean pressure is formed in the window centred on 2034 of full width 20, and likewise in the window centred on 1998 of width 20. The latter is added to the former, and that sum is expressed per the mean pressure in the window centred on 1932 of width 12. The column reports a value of 1.72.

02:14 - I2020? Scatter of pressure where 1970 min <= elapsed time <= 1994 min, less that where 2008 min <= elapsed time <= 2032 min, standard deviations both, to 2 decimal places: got 0.03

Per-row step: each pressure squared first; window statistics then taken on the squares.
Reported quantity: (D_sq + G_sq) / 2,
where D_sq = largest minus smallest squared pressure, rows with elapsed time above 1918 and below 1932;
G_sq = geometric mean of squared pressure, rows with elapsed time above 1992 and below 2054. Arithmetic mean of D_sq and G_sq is 1.0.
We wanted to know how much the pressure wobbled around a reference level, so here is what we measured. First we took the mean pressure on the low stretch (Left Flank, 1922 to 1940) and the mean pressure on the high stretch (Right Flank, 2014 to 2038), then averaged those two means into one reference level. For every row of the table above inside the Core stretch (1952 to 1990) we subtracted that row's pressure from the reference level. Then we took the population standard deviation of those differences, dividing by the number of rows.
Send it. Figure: 0.14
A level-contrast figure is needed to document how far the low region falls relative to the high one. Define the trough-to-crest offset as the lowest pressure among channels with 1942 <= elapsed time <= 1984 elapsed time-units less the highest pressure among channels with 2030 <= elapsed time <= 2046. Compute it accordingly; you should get -0.47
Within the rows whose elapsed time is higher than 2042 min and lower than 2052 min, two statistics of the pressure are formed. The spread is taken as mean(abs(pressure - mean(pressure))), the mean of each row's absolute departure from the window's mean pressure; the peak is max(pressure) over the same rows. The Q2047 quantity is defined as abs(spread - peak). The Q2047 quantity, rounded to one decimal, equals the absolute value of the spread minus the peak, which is 1.3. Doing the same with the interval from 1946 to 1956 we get 1.2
